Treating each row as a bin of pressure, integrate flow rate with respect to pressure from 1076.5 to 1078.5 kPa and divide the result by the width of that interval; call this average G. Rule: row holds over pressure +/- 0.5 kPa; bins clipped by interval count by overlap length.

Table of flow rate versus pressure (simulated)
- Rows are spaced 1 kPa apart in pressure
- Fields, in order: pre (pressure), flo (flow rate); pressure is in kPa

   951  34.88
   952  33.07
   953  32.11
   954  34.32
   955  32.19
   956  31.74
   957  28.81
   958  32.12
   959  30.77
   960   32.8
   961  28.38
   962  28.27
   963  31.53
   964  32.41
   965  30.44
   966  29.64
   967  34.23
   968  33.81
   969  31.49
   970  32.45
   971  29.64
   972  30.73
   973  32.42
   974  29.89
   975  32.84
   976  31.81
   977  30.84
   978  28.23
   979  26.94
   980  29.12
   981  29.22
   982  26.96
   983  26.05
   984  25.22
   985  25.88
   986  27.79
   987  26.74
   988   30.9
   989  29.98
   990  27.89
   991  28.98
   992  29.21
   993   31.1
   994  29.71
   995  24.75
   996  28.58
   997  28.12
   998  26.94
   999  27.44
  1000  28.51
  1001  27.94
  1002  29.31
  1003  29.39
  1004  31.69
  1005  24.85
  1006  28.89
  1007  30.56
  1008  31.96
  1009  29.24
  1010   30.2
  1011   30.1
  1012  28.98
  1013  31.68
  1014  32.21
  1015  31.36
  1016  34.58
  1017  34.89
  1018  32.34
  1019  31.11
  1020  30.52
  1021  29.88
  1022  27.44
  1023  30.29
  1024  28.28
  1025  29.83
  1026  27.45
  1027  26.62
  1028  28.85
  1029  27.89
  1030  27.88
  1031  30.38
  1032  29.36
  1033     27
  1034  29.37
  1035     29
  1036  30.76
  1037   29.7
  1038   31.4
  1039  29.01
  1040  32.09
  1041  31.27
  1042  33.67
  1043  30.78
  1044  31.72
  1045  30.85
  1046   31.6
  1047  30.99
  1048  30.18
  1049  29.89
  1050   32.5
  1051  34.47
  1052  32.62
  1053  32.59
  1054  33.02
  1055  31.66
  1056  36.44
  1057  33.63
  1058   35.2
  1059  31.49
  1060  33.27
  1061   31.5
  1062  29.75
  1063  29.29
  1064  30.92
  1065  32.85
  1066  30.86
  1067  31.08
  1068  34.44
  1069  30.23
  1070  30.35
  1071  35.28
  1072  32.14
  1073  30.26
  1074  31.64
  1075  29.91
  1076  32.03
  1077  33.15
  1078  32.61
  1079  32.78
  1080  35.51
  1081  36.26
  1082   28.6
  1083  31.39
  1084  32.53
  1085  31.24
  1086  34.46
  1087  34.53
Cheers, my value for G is 32.9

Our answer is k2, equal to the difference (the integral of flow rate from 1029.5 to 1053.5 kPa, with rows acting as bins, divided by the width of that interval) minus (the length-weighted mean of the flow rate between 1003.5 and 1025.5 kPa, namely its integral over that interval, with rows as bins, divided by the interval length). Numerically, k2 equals 0.3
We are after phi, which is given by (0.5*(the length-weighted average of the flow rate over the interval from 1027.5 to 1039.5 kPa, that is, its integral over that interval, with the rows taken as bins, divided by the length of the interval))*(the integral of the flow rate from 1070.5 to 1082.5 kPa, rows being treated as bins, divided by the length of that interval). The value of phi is 475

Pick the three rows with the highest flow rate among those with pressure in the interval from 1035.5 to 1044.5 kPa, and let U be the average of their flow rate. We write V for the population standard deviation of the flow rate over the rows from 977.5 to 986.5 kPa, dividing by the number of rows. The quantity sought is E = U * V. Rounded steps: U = 32.5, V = 1.3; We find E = 44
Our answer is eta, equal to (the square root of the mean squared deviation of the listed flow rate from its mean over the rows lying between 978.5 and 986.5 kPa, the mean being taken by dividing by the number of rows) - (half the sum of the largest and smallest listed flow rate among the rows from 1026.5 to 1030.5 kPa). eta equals -26.4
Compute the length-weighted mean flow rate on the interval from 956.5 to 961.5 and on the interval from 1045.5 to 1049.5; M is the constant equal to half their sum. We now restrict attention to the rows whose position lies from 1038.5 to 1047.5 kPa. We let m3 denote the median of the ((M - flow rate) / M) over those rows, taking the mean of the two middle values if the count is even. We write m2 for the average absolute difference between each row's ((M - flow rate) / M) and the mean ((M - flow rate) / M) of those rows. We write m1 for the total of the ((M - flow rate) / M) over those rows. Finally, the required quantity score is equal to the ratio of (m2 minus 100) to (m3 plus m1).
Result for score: 435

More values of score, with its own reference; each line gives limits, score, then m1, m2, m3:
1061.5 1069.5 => 648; -0.1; 0.0403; -0.009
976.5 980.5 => -329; 0.2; 0.0391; 0.064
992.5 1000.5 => -138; 0.6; 0.0435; 0.075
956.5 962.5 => -899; 0.1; 0.0557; 0.027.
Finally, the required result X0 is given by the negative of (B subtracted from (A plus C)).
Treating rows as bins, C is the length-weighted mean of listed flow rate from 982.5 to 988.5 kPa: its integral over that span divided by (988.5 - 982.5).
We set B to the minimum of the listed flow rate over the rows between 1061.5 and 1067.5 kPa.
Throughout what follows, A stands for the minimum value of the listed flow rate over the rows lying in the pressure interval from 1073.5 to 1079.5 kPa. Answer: -27.7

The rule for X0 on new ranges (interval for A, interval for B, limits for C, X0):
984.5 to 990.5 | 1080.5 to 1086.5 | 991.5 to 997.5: -25.9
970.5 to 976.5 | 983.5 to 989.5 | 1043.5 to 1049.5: -35.3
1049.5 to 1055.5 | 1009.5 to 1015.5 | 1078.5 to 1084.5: -35.5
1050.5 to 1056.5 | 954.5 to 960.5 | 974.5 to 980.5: -32.8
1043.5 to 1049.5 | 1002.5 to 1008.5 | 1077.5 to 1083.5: -37.9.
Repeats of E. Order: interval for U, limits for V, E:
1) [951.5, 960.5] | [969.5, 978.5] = 49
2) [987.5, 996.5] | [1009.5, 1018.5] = 57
